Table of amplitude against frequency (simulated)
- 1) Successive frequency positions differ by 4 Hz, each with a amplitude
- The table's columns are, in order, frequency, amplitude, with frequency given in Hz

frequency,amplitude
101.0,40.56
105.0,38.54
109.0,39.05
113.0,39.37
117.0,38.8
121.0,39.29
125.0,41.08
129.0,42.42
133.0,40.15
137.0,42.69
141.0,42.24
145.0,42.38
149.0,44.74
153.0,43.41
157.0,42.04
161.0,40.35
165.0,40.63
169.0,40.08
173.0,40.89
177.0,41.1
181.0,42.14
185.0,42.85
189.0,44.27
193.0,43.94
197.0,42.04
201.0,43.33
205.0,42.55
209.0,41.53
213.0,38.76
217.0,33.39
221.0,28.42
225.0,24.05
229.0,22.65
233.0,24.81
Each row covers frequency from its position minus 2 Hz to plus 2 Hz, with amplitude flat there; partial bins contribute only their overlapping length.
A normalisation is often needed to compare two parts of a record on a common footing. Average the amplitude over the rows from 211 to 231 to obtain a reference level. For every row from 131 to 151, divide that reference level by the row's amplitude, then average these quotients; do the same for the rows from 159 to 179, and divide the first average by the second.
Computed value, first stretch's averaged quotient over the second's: 0.96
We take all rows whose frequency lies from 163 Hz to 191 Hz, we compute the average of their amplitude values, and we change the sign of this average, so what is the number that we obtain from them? -41.7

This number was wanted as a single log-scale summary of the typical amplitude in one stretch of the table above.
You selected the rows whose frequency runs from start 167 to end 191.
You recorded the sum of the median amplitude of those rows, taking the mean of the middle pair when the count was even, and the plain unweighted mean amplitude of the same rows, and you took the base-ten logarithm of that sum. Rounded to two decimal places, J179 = 1.92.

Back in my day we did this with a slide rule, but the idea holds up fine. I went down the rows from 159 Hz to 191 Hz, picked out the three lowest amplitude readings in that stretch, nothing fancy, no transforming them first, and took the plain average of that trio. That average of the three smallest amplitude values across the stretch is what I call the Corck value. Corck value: 40.35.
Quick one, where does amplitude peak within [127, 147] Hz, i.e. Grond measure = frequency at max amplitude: 137.0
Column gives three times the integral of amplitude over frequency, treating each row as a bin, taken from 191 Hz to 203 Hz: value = 1552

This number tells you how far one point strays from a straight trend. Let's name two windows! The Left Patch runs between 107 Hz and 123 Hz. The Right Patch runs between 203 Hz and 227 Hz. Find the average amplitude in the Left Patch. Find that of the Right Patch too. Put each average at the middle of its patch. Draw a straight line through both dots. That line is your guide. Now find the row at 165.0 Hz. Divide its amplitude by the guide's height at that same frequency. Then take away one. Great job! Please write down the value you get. 0.10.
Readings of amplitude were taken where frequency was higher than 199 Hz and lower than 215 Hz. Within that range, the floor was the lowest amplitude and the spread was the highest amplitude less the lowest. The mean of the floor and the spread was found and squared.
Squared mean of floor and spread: 469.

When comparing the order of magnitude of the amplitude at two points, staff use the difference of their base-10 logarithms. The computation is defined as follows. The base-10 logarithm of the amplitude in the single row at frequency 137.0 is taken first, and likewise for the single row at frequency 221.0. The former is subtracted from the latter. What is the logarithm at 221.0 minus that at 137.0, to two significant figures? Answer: -0.18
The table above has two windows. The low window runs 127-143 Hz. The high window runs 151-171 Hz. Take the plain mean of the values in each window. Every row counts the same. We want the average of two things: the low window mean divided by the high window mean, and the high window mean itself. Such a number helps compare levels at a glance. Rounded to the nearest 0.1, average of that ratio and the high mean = 21.2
